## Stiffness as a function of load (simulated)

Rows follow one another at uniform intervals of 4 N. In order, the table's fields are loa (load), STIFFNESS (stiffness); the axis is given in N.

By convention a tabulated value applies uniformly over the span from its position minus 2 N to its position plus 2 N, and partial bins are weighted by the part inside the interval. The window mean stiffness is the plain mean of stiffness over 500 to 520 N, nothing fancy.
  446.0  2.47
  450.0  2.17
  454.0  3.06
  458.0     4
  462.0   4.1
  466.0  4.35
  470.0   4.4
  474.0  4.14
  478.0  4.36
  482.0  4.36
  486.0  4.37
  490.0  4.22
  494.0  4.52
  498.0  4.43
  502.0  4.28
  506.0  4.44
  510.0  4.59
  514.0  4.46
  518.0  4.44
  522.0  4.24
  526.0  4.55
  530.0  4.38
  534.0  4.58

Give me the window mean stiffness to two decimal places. 4.44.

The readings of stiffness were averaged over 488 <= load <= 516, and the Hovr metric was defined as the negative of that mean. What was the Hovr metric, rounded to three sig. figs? -4.42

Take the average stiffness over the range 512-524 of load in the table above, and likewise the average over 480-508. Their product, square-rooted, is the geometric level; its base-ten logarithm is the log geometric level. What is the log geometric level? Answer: 0.641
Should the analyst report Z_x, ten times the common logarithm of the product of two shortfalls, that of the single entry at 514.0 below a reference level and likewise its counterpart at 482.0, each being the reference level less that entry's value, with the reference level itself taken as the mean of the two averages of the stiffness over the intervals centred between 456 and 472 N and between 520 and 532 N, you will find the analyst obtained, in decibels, -20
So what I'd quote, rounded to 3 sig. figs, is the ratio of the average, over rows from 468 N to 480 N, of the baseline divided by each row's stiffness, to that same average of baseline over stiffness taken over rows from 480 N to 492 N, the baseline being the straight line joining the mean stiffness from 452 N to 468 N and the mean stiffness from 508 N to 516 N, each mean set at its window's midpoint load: 0.969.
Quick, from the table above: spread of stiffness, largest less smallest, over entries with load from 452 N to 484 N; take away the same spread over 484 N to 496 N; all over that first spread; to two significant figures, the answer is 0.78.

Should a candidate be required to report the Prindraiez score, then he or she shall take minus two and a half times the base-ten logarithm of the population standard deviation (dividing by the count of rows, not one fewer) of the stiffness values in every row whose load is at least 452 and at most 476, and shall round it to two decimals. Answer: 0.88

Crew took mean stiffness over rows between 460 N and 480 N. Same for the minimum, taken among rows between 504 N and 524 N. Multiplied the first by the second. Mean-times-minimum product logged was 18.1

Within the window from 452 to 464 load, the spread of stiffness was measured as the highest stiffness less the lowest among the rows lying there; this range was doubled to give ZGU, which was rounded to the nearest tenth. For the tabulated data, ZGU 2.1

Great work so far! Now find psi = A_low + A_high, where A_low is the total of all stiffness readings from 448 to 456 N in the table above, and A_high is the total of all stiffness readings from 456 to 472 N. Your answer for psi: 22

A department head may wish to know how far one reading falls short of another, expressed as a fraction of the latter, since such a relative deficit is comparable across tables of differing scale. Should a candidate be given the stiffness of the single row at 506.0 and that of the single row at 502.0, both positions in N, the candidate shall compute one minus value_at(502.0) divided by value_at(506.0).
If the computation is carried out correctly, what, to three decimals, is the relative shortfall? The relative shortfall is 0.036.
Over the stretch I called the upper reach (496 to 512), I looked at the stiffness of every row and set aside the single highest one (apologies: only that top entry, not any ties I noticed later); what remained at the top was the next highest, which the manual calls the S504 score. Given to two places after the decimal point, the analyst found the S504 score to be 4.44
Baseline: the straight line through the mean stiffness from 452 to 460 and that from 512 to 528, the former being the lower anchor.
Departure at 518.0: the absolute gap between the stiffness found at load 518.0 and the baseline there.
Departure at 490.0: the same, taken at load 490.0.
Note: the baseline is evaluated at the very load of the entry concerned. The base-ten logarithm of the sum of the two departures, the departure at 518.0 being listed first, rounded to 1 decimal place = -0.6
